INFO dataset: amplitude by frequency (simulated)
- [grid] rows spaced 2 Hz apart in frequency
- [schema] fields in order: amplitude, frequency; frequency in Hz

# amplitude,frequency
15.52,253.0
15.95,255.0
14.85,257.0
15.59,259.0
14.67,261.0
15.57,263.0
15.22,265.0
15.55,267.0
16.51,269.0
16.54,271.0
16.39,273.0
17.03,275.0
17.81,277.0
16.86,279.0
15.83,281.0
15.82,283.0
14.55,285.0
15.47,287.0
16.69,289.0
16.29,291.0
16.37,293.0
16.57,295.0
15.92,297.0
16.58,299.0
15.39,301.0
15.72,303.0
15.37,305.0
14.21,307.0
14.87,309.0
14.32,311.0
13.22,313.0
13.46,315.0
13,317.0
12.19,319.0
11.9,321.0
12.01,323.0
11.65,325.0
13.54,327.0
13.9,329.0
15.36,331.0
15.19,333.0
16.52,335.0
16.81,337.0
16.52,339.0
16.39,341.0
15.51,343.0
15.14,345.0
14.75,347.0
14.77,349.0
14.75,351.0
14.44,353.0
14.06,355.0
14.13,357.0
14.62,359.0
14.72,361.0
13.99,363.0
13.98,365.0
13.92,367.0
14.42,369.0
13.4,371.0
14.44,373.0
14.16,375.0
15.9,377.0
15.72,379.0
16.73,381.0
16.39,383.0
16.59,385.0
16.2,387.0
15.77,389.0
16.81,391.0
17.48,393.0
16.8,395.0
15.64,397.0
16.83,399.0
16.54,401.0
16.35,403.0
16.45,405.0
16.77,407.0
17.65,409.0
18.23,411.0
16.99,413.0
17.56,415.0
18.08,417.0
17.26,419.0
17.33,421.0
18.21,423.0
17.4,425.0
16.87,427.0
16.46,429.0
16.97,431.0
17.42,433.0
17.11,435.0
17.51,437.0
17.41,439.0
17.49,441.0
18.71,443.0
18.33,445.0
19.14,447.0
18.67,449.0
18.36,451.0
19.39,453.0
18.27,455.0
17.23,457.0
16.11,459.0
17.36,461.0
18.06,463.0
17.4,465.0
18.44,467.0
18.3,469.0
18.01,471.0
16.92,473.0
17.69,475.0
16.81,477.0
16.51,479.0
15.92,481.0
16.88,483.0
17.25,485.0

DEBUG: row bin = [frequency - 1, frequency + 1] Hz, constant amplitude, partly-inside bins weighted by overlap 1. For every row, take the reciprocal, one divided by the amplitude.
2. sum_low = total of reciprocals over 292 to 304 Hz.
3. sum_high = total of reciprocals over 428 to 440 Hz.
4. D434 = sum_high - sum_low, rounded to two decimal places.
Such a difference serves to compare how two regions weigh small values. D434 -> -0.02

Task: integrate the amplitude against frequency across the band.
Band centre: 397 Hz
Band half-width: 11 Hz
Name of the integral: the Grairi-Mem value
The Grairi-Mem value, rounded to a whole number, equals 363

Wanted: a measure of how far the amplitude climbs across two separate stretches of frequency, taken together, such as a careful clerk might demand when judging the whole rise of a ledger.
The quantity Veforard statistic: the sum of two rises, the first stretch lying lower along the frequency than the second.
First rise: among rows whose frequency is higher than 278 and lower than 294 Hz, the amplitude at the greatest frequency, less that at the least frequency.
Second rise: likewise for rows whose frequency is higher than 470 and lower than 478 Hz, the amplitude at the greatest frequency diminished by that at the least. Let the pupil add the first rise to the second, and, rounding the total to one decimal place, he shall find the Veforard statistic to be -1.7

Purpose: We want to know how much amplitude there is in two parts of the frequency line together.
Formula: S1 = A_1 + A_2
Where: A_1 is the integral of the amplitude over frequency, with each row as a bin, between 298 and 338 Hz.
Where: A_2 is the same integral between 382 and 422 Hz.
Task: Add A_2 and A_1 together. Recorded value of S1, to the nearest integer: 1246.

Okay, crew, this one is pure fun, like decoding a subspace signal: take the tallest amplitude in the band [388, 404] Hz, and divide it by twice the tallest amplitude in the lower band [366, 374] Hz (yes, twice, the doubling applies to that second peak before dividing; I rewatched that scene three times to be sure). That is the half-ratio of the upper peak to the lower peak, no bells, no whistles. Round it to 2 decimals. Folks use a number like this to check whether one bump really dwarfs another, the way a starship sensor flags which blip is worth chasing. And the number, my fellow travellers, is 0.61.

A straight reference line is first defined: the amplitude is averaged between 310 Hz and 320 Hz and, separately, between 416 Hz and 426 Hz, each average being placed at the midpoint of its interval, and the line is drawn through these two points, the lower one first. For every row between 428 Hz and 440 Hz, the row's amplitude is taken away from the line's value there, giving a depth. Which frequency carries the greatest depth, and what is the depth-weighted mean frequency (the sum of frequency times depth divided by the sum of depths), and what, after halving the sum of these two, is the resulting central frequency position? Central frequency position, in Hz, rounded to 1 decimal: 431.3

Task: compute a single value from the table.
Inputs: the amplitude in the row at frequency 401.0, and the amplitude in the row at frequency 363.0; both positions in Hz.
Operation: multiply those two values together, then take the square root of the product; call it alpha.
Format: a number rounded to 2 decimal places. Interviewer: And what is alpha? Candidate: 15.21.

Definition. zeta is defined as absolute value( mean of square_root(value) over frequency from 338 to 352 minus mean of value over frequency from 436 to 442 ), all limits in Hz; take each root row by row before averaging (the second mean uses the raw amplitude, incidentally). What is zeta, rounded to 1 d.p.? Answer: 13.5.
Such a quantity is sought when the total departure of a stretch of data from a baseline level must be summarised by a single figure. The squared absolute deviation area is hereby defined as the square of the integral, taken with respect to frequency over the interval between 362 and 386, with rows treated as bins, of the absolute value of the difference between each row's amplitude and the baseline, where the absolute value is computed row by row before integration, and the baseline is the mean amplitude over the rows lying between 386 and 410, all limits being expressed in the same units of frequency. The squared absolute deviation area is 1583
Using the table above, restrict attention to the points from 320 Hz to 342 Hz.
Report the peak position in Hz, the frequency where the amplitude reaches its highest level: 337.0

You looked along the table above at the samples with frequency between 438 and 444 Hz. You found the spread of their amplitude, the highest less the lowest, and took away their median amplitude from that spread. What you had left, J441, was -16.2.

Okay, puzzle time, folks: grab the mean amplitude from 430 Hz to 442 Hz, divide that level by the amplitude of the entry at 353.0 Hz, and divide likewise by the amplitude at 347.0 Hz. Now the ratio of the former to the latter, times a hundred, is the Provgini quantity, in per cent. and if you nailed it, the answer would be 102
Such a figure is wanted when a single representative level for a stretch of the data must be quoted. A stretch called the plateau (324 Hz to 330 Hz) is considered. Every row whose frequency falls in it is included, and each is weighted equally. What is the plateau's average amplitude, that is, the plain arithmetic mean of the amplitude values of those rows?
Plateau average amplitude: 13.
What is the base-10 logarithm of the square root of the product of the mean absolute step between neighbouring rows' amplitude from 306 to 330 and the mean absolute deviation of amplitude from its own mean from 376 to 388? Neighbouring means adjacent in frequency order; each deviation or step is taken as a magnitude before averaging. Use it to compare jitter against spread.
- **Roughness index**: -0.35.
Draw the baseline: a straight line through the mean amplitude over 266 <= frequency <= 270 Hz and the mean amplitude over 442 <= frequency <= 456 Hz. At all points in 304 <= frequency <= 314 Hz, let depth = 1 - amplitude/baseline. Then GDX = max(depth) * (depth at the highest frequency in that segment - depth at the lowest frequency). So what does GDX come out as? 0.028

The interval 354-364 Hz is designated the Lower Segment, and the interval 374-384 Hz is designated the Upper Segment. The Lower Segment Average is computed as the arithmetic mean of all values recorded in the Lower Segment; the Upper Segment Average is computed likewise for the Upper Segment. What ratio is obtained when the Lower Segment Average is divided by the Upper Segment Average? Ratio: 0.91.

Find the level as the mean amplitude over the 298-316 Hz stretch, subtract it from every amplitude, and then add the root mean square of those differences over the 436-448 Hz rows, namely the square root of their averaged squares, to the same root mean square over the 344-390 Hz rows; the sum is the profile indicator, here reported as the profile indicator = 4.3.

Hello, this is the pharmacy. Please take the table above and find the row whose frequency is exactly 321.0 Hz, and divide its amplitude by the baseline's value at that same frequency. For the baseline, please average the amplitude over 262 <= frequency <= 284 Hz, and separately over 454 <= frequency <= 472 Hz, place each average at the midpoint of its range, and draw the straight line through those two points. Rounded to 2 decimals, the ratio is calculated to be 0.72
